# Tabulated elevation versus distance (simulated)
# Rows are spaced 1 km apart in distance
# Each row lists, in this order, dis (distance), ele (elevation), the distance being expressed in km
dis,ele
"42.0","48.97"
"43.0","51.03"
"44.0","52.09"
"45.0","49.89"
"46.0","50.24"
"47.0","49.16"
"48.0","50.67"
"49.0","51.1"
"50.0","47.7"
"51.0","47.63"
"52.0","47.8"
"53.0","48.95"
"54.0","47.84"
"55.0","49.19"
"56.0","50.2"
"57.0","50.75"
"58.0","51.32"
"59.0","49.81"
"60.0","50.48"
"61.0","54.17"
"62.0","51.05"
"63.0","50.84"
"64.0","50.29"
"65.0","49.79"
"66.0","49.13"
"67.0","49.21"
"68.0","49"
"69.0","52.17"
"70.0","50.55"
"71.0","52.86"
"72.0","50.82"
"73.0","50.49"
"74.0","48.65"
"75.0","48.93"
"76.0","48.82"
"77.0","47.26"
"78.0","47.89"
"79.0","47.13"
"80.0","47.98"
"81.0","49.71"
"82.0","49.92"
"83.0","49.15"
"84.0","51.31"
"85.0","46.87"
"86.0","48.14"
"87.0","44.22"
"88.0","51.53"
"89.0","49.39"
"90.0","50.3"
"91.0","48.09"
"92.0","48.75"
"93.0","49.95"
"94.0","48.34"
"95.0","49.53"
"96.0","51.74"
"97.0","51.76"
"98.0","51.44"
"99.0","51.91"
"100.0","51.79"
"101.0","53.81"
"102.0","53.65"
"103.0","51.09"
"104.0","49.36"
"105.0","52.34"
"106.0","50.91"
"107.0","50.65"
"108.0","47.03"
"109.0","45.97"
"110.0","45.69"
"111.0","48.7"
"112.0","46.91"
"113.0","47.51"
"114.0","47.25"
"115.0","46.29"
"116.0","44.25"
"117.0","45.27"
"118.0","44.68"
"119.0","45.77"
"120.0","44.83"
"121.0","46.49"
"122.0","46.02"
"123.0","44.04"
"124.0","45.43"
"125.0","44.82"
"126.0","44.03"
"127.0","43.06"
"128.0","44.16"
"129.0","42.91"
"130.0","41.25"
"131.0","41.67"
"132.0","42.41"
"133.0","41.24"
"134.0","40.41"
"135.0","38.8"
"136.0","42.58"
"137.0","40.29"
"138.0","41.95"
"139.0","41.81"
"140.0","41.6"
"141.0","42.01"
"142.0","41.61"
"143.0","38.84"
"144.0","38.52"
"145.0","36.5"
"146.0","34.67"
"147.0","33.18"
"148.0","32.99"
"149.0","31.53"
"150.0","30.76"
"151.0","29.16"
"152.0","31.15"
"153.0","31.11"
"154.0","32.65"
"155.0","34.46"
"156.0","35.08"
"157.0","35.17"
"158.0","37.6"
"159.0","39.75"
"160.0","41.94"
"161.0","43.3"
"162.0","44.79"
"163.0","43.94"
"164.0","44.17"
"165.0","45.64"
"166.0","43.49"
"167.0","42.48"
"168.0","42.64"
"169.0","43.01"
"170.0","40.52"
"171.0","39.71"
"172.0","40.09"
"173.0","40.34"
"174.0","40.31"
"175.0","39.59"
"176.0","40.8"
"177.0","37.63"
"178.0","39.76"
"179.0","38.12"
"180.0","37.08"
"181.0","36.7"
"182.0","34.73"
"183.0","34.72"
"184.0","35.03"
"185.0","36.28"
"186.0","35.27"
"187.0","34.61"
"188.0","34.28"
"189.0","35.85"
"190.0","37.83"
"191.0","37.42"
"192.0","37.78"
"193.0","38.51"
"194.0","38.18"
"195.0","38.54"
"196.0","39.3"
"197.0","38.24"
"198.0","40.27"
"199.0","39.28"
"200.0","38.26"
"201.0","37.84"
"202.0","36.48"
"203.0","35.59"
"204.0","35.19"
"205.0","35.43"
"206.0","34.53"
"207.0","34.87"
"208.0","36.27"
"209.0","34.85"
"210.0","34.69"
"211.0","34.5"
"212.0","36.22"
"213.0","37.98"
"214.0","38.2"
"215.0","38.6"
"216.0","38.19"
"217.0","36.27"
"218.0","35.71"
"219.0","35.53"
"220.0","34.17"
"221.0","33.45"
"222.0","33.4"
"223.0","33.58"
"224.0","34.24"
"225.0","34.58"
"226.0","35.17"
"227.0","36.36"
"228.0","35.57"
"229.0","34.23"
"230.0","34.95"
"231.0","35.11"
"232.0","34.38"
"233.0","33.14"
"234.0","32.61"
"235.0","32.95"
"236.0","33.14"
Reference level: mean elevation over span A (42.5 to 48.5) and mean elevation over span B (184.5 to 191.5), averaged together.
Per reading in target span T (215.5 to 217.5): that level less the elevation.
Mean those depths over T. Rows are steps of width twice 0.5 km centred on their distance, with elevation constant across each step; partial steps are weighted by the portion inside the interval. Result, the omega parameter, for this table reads 6.0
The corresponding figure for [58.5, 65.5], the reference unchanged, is -7.7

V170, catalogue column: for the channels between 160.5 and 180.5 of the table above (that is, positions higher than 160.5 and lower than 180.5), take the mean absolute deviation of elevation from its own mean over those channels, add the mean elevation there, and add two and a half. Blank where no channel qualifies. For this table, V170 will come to 46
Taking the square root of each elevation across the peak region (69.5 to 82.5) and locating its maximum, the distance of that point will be 71.0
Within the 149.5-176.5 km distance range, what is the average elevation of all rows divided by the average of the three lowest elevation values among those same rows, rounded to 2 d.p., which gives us 1.29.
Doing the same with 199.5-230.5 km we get 1.06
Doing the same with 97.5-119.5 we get 1.09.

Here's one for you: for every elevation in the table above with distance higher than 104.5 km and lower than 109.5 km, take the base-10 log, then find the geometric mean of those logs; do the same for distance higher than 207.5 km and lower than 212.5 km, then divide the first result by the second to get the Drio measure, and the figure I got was 1.09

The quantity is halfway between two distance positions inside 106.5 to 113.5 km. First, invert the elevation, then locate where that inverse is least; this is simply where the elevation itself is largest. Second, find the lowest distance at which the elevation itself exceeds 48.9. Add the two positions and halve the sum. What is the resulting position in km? 107.0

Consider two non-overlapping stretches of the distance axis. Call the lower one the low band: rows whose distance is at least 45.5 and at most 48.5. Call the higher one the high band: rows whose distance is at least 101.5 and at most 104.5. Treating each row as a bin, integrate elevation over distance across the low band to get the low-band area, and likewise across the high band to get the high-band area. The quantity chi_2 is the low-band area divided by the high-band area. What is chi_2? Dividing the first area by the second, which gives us 0.97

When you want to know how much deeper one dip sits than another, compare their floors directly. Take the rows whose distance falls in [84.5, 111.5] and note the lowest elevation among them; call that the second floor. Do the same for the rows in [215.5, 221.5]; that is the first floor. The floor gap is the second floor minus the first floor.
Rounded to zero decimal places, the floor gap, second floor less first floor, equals 11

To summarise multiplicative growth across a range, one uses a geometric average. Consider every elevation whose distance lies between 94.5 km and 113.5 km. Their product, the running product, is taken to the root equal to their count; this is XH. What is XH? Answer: 50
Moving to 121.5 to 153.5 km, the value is 39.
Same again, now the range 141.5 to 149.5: 36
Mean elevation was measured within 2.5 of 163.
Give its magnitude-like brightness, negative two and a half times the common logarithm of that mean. -4.12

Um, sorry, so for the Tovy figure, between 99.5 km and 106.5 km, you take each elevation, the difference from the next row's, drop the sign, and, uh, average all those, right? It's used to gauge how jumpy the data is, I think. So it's 1.81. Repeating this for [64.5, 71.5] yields 1.34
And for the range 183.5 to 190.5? 1.13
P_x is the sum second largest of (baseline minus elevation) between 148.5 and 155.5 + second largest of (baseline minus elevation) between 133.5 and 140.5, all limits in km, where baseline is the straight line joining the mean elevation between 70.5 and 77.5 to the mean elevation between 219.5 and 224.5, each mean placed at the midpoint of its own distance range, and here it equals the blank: 14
